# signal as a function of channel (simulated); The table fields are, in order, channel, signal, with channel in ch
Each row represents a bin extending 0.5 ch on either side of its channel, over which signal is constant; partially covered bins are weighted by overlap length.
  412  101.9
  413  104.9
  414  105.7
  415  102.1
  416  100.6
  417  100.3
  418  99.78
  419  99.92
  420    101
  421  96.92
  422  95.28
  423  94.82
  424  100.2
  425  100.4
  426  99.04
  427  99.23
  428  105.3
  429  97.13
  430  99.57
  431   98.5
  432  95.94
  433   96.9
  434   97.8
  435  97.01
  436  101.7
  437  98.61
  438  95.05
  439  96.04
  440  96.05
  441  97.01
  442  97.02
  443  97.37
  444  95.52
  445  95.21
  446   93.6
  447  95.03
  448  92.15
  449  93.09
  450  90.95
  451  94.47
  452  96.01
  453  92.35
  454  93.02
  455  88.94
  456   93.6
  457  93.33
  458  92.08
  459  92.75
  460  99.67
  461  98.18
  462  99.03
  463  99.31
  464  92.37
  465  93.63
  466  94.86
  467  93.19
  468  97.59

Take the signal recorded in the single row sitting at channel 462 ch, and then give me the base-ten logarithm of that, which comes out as 2.00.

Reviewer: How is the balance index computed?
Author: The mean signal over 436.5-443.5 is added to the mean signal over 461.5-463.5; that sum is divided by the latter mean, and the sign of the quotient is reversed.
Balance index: -1.98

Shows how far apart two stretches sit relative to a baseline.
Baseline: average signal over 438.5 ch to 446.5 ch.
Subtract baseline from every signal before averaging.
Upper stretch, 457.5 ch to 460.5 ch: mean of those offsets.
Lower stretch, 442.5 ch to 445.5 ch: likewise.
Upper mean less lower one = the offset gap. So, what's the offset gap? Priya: -1.2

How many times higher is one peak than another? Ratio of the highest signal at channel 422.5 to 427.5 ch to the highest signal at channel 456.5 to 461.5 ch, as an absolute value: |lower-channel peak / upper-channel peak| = 1.01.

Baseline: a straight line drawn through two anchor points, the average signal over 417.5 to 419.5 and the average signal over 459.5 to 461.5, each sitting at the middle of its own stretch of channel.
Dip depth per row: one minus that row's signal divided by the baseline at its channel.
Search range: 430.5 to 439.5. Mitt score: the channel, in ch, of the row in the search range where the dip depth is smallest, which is 436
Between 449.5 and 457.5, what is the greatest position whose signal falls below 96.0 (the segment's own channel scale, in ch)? 457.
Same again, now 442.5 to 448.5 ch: 448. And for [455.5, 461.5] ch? 459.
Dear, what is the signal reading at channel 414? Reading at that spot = 105.7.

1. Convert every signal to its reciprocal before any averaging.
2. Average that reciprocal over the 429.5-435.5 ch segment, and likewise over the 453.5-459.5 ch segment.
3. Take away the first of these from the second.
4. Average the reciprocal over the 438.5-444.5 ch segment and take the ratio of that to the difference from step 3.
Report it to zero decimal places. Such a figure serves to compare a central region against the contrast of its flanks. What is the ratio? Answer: 17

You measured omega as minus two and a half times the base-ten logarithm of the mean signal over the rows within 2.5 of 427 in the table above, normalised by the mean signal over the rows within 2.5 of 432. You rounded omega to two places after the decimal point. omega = -0.03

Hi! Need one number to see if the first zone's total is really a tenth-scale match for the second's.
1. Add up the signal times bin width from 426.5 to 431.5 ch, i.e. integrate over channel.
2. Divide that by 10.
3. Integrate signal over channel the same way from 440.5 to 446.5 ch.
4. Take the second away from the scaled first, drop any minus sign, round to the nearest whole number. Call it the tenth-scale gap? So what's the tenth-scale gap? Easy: 526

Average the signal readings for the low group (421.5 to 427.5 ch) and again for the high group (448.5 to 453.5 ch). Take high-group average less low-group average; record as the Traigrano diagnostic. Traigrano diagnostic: -5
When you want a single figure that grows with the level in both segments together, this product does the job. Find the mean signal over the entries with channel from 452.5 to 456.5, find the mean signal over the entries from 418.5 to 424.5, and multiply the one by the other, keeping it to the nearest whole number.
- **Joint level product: 9016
